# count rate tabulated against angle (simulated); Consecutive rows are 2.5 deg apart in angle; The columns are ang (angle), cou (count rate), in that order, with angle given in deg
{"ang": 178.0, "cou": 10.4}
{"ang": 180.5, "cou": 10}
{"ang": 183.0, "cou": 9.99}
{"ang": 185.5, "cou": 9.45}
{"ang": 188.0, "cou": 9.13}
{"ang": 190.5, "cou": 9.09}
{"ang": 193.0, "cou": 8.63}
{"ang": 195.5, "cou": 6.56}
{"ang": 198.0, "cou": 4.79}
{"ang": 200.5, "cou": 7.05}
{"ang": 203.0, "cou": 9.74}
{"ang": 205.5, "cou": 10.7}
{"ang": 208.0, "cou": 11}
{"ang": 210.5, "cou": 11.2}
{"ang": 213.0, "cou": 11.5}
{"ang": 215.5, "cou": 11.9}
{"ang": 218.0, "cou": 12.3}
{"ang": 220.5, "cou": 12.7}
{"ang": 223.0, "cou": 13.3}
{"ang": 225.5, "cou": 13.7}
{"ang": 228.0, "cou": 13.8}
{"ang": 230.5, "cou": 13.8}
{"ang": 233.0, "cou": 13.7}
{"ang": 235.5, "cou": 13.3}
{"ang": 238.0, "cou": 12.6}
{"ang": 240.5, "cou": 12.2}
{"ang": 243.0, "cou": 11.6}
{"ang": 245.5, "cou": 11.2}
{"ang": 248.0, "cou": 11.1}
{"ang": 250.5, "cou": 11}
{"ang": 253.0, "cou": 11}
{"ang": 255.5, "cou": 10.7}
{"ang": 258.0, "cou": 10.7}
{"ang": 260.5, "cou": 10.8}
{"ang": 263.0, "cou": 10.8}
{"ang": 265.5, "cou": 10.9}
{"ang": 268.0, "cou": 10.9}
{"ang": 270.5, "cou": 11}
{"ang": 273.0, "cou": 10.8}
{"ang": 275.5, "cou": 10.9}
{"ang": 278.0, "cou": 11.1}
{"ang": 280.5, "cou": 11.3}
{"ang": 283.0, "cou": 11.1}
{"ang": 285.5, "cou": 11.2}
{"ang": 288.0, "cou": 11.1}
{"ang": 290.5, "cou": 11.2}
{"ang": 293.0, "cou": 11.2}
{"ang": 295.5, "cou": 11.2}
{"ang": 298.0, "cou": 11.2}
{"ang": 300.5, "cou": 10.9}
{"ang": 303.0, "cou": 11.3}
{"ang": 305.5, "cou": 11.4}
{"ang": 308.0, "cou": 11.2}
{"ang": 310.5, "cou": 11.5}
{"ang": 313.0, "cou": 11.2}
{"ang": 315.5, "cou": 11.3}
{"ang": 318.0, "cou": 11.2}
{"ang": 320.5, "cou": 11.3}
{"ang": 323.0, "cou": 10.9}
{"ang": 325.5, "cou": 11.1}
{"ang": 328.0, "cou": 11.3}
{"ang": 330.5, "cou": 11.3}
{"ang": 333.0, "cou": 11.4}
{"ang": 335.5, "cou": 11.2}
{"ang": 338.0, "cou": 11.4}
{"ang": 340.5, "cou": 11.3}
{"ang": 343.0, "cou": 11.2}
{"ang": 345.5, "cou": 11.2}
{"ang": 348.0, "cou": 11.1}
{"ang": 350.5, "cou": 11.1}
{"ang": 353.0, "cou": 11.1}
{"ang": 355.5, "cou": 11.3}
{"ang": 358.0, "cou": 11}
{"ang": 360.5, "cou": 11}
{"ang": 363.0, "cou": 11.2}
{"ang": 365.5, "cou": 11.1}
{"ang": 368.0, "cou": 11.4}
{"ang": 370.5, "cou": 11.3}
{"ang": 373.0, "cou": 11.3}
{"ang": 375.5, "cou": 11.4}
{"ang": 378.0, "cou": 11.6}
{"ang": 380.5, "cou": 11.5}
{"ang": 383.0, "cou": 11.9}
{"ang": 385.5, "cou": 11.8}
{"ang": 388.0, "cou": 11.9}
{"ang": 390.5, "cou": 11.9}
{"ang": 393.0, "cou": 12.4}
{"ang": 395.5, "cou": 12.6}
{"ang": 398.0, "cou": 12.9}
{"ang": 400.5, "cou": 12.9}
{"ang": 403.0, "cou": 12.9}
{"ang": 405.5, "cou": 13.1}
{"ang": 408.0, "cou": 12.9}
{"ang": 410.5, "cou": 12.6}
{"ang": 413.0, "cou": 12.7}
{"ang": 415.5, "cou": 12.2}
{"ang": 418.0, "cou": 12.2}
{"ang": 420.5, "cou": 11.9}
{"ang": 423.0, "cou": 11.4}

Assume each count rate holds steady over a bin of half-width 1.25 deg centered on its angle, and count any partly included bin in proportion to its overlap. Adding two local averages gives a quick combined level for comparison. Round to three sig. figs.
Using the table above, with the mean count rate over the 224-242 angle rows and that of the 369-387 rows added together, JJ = 24.8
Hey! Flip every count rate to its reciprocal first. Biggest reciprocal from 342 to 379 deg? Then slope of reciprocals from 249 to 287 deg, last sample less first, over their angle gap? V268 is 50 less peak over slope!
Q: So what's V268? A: 2010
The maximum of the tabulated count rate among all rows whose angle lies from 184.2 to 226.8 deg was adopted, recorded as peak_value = 13.7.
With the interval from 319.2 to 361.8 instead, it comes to 11.4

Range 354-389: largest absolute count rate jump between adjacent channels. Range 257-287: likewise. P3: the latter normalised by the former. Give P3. 0.5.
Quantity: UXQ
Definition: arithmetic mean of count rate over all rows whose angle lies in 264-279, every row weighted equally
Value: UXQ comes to 10.9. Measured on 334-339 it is 11.3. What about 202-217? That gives 11.0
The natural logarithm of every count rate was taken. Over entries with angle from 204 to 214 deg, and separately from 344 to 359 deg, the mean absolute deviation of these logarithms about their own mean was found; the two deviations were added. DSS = 0.0295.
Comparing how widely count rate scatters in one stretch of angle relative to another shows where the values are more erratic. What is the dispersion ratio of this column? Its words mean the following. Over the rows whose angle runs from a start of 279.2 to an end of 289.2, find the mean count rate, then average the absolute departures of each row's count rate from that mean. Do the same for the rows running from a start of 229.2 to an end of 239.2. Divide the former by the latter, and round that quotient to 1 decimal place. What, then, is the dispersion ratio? 0.2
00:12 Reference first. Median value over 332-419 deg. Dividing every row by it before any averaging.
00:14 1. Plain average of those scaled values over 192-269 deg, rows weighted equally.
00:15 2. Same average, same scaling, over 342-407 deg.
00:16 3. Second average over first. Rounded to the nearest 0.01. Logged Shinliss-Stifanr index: 1.05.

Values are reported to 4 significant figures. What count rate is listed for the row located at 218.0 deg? 12.30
